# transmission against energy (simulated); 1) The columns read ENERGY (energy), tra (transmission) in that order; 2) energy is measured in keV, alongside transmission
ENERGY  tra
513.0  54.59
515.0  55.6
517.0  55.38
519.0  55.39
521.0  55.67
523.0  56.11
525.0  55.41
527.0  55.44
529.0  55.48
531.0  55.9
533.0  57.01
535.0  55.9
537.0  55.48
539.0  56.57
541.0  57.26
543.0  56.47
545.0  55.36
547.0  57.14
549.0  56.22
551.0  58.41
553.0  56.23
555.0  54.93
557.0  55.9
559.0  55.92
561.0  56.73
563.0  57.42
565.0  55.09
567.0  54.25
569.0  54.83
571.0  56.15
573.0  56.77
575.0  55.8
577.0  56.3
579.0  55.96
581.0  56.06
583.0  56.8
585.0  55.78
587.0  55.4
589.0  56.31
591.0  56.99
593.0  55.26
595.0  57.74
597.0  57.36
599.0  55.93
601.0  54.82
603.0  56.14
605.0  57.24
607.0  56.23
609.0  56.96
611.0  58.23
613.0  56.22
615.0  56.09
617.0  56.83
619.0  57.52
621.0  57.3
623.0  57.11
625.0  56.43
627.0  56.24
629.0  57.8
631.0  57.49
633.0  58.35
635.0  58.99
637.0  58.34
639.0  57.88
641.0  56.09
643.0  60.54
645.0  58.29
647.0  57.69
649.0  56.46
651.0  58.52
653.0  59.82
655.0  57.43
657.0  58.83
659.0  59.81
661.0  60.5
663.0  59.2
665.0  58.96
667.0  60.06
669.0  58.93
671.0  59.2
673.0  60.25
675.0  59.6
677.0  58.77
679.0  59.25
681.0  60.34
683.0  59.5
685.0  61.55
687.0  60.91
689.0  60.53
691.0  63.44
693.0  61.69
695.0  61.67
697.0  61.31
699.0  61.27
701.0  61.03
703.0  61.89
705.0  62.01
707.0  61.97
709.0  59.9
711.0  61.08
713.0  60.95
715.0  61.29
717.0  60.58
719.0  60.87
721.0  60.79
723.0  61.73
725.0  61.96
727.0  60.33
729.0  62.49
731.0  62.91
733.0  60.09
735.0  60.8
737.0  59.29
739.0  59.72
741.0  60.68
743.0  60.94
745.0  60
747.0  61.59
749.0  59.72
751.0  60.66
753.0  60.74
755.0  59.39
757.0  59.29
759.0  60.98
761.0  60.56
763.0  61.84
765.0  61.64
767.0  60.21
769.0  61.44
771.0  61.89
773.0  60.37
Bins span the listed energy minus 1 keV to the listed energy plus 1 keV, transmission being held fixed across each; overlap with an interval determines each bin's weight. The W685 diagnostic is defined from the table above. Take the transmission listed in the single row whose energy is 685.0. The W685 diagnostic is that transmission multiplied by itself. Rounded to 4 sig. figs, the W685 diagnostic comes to 3788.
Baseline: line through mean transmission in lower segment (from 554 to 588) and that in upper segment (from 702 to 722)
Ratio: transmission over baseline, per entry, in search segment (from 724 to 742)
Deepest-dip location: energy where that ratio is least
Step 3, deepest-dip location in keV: 737.0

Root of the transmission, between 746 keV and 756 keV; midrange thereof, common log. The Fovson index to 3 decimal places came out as 0.891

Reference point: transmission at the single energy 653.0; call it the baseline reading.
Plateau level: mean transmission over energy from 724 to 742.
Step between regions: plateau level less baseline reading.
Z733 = 1.1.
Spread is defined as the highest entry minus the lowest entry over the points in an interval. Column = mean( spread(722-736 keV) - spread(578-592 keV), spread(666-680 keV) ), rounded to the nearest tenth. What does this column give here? 1.4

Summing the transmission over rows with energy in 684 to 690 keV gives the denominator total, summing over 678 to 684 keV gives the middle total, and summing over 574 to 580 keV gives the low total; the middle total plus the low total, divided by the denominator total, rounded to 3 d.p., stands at 1.897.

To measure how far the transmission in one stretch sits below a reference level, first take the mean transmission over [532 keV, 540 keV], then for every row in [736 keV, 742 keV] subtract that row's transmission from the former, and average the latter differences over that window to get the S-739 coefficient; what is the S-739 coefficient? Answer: -3.7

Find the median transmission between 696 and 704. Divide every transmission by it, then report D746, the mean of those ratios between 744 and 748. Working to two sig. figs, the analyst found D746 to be 0.99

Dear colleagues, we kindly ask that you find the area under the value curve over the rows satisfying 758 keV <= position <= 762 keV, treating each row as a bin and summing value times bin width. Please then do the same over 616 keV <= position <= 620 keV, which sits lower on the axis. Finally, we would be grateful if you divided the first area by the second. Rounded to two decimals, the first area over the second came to 1.06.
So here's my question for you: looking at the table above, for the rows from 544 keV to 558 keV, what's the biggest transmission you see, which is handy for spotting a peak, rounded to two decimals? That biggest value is 58.41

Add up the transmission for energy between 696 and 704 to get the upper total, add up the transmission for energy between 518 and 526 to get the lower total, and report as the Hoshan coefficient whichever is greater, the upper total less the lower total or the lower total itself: 222.6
